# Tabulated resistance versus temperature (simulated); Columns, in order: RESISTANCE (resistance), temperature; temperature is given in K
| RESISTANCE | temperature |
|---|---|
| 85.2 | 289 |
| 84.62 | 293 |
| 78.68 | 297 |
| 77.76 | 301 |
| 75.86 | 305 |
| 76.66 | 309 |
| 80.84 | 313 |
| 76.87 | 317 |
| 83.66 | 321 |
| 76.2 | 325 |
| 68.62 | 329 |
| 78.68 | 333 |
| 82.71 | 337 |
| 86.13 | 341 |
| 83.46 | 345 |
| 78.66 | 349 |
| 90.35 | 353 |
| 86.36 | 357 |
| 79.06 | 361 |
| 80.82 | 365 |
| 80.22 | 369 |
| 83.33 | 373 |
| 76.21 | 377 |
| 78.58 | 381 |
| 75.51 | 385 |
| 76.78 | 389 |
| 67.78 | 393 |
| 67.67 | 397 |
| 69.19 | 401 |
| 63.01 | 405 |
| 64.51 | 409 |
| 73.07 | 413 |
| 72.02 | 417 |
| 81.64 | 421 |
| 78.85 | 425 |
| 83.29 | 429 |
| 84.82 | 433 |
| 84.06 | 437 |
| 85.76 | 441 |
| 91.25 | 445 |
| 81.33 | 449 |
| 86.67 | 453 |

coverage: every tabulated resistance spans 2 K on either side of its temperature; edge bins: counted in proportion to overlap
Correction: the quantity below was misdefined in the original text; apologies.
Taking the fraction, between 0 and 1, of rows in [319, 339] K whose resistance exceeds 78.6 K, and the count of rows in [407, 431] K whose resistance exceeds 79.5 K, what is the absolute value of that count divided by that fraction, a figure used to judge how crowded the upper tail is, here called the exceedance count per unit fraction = 3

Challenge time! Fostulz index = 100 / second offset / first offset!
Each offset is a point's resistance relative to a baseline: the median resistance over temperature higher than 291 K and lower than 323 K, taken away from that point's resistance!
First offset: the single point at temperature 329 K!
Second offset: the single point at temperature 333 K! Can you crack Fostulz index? -23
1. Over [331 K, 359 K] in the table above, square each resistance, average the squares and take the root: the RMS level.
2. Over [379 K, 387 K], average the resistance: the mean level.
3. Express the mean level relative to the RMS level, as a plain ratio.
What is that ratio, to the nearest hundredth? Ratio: 0.92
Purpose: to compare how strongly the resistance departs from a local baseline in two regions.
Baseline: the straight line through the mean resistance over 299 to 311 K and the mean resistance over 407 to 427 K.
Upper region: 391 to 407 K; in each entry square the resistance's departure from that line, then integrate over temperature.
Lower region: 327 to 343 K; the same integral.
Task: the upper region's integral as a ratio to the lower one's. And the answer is 1.2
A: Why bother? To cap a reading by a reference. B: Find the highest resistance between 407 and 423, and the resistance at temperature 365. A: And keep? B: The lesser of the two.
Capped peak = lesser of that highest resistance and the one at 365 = 80.8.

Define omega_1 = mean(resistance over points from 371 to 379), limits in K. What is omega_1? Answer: 79.8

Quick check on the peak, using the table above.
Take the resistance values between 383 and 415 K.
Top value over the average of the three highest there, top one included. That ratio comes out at 1.022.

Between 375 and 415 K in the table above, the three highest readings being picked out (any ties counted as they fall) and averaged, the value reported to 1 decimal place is 77.2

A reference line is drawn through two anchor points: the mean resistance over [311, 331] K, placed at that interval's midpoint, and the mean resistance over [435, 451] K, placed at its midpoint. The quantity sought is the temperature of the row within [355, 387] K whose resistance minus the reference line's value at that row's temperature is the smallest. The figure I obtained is 385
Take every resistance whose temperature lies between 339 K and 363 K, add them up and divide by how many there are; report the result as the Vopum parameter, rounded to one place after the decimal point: 84.0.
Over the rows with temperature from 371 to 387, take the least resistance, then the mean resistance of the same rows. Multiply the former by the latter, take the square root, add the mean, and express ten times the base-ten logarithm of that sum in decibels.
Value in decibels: 21.9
